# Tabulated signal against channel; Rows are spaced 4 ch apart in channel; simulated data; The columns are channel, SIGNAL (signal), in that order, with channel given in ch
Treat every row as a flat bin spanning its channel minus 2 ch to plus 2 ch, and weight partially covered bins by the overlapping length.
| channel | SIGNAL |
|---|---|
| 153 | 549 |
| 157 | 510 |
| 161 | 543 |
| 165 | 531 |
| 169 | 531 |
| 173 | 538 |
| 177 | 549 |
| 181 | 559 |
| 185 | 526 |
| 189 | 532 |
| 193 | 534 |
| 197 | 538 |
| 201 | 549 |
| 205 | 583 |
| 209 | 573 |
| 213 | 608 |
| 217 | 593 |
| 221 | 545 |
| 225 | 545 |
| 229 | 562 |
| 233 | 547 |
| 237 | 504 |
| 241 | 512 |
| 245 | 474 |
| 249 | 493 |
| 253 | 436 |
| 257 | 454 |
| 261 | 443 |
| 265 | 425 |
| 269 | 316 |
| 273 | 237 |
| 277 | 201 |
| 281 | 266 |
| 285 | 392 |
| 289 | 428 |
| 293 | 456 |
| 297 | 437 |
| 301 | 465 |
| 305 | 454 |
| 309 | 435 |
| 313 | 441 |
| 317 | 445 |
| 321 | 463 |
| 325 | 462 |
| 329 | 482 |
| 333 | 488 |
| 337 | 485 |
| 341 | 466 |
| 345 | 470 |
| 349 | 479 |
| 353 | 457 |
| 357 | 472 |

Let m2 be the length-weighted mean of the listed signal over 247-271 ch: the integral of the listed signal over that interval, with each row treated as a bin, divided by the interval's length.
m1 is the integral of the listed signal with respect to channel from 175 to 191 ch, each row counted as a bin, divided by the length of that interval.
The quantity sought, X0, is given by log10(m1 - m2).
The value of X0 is 2.06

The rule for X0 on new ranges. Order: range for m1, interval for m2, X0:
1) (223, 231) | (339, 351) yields 1.91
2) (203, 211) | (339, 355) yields 2.04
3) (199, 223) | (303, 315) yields 2.12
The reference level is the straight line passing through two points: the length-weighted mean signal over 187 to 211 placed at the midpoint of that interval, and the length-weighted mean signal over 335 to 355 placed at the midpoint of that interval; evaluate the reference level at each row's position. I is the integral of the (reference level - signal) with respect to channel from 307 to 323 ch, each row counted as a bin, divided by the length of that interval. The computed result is 42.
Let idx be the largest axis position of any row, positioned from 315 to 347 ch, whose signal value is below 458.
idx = 317 ch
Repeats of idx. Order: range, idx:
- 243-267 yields 265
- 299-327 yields 317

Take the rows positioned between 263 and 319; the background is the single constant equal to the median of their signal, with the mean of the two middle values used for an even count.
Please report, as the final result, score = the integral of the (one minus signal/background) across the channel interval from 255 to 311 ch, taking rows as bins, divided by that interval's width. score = 0.10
